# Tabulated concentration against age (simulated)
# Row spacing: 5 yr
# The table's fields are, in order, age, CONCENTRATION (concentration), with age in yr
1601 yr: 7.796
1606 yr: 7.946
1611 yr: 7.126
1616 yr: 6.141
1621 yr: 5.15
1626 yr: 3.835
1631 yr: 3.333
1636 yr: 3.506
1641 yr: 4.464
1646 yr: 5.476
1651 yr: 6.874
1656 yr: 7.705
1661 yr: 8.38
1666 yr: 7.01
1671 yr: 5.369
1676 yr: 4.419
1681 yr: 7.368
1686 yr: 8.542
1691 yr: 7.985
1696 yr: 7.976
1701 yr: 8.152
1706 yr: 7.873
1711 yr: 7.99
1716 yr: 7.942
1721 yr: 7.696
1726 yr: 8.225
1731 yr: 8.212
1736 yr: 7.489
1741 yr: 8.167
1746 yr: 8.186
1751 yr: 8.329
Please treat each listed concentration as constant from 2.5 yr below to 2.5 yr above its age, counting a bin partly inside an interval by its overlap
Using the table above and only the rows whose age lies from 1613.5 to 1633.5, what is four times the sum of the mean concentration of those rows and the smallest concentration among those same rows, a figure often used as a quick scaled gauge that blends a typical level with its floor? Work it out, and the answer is 32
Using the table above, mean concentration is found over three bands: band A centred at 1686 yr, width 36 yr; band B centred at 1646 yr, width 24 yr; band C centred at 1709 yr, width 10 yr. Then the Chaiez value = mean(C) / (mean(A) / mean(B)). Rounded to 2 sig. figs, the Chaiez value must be 6.2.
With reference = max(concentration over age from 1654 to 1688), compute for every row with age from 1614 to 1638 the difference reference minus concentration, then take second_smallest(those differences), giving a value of 3.4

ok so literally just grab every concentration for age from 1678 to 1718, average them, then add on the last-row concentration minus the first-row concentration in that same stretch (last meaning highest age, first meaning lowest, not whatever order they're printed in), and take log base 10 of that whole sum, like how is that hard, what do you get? 0.93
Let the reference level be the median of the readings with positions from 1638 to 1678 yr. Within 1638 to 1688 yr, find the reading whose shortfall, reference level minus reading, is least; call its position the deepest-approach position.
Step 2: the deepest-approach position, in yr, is 1686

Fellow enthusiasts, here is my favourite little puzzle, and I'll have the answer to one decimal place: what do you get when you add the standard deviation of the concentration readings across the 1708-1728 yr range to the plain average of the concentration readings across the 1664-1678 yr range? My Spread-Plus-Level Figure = 5.8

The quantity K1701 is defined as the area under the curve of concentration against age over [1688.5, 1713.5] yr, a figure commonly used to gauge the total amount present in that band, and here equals 200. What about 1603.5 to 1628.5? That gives 151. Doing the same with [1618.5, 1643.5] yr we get 101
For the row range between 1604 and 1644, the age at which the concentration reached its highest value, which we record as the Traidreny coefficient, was 1606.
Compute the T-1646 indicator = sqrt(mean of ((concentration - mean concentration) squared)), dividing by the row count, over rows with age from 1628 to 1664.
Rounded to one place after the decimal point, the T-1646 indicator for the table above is 1.9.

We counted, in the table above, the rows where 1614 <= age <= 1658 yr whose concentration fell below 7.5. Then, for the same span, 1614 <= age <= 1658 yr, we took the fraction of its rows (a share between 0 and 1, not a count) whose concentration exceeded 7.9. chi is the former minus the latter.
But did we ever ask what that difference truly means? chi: 8.0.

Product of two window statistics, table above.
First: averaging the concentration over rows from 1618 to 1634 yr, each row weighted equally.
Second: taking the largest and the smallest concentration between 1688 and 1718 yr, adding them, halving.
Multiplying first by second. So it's 33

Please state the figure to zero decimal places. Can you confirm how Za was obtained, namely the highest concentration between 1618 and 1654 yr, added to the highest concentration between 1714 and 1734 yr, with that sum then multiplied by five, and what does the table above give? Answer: 75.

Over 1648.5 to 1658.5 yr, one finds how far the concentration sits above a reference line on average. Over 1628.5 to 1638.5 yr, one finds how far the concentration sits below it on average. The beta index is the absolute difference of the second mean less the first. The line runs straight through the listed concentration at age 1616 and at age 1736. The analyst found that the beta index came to 2.2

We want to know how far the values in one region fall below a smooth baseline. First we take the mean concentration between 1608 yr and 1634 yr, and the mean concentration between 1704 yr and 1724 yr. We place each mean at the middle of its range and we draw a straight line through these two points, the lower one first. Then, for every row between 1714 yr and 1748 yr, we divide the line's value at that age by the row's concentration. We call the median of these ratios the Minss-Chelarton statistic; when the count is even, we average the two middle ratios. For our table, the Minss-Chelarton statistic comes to 1.05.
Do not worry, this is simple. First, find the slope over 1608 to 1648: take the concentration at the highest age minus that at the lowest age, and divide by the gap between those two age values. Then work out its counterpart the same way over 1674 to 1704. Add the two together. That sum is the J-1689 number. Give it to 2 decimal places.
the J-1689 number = 0.10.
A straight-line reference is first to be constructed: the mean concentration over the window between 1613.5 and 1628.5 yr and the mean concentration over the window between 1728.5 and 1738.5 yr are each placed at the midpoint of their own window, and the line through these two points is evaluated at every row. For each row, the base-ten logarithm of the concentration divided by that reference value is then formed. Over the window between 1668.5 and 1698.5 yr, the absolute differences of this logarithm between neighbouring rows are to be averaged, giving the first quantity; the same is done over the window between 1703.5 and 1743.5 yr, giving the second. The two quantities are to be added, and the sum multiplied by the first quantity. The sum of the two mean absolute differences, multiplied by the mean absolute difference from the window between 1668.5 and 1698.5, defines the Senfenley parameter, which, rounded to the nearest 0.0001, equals 0.0083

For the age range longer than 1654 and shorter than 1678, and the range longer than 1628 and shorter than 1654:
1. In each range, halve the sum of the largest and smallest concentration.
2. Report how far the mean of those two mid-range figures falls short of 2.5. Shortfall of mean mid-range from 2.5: -3.3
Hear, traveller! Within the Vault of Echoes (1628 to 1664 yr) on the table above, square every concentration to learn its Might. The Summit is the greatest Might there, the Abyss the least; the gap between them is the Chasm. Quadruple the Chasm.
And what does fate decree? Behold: 236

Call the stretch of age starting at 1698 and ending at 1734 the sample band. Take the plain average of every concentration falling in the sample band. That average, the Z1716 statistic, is 8.0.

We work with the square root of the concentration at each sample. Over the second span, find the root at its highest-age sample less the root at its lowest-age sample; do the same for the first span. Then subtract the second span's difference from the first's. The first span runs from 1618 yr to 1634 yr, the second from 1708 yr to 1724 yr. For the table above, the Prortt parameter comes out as -0.4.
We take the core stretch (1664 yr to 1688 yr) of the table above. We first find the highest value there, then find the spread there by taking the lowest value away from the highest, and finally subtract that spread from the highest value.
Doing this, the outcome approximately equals 4.4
